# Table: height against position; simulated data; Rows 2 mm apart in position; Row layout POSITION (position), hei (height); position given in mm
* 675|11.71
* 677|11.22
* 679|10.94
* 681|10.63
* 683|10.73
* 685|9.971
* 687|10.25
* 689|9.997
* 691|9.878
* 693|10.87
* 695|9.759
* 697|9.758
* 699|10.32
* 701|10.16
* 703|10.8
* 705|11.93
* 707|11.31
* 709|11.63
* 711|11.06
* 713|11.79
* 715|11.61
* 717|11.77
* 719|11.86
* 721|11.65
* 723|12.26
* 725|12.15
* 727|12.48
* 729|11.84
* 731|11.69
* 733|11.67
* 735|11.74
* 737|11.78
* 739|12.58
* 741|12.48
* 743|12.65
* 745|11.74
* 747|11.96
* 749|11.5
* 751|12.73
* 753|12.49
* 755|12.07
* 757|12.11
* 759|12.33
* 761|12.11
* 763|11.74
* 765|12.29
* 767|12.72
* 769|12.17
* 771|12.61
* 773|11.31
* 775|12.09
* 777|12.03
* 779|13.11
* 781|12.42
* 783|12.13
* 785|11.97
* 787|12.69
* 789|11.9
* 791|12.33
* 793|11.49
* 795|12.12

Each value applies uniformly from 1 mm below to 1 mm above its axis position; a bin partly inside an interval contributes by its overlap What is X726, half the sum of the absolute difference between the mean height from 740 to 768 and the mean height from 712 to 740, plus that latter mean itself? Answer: 6.10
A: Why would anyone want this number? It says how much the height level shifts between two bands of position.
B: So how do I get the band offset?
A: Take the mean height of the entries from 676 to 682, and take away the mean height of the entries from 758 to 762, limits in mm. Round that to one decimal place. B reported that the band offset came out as -1.3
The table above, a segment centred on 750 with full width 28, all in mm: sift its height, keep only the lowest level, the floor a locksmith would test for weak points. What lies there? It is 11.5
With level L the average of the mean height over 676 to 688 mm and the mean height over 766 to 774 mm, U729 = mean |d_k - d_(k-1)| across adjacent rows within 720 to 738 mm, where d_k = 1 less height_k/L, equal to 0.022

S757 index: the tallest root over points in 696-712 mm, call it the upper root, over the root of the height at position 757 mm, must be 0.99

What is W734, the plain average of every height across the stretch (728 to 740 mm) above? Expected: 11.9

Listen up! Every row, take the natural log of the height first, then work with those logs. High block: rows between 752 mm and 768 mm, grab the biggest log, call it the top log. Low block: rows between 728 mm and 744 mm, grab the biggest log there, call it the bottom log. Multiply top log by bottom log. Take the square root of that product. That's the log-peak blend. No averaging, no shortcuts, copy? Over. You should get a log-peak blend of 2.54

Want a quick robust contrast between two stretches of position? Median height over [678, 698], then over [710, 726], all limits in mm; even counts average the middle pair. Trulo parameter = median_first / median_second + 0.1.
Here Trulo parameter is 0.96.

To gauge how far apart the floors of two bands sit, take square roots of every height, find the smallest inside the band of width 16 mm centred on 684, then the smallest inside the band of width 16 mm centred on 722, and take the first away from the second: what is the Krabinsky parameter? 0.26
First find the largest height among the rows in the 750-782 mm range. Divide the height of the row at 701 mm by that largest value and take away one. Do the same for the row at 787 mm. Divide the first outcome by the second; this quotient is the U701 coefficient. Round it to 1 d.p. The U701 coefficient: 7.0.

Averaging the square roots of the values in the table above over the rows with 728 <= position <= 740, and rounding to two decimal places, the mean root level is 3.45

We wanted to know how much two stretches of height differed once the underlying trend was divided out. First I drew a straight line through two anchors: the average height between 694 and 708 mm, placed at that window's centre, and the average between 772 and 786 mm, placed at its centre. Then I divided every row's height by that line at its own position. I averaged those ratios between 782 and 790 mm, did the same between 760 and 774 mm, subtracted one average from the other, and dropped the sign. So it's 0.03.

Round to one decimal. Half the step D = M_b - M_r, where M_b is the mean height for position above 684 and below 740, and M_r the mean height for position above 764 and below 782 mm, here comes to -0.5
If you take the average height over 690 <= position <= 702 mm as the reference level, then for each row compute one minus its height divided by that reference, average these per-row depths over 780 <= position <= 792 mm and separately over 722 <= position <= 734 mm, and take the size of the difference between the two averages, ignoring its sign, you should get 0.022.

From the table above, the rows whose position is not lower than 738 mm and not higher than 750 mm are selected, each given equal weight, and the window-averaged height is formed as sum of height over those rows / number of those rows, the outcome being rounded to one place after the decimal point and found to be 12.2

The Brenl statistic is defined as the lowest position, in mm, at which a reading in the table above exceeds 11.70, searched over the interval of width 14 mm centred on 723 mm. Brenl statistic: 717 mm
